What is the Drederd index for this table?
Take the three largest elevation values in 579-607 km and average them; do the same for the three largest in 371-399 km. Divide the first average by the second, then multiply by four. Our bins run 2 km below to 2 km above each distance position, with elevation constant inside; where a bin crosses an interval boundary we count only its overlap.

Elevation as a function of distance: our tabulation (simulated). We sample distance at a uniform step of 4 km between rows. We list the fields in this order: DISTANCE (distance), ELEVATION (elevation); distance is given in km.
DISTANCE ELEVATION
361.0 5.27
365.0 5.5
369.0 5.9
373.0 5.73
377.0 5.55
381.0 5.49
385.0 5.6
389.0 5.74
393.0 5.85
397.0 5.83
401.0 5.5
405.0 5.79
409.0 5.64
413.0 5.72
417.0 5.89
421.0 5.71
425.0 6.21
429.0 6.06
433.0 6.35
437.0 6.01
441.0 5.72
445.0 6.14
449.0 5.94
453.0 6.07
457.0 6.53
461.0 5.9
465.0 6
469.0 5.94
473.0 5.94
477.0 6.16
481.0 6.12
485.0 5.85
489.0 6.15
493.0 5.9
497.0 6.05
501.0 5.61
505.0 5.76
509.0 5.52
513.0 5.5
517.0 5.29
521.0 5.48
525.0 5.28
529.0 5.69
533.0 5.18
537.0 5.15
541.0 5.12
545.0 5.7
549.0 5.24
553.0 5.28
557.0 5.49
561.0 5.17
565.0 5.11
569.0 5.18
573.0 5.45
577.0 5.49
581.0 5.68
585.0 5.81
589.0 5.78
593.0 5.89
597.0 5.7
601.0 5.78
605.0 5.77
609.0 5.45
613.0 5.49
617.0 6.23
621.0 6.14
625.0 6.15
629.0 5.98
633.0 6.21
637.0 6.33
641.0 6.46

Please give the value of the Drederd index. 4.0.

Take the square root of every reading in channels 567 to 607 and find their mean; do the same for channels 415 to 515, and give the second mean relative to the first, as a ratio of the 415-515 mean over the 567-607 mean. 1.03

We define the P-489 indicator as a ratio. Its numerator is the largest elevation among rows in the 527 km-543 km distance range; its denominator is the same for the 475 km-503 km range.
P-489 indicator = 0.92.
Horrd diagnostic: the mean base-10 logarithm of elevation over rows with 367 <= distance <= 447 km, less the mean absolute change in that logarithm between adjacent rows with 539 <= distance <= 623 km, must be 0.749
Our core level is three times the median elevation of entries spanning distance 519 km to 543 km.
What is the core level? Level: 15.7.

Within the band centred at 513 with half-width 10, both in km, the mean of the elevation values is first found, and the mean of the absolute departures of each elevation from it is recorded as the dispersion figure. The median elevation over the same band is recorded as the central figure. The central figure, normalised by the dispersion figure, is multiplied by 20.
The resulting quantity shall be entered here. 1058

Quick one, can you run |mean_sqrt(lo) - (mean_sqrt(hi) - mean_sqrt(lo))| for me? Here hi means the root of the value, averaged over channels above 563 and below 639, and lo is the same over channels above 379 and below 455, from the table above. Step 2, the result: 2.44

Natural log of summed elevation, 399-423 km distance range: 3.53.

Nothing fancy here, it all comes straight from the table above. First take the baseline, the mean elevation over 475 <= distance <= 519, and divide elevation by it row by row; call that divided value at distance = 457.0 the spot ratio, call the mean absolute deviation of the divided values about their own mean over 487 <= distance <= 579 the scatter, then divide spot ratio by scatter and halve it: 13.9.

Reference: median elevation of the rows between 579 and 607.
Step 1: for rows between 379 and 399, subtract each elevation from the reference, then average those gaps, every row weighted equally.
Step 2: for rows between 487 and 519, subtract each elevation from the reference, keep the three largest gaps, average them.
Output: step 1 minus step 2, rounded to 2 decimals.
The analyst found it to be -0.27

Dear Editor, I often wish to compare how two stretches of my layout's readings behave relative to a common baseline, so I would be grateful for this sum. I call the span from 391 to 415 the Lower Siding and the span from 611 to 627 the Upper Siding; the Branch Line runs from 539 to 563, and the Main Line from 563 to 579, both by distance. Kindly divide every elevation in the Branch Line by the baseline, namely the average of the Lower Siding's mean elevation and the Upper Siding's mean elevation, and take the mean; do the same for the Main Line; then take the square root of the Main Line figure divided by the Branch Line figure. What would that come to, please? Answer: 0.998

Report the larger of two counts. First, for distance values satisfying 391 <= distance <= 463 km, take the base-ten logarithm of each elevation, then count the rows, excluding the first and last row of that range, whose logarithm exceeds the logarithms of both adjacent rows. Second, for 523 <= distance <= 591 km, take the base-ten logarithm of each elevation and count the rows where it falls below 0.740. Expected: 12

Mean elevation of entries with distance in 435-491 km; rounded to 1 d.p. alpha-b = 6.0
